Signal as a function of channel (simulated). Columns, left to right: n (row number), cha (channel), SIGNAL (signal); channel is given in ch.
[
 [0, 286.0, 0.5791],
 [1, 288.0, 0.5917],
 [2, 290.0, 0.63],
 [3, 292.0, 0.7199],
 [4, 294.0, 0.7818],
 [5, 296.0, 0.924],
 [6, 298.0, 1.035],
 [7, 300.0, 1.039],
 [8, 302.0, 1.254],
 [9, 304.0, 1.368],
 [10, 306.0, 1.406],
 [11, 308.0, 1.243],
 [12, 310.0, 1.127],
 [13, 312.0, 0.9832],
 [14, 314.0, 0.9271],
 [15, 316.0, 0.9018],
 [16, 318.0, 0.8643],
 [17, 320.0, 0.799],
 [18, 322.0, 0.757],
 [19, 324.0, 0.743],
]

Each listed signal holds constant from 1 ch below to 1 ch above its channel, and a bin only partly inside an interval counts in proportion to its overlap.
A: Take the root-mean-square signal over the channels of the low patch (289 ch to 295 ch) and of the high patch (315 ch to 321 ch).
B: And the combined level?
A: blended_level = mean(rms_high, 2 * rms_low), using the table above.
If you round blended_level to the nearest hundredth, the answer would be 1.14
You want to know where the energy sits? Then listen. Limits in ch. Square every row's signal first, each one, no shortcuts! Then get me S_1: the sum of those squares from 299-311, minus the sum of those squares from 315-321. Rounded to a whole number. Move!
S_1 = 7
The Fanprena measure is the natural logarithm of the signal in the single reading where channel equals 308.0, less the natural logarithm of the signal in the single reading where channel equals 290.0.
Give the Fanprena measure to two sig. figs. 0.68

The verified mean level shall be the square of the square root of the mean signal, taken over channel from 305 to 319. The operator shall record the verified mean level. 1.06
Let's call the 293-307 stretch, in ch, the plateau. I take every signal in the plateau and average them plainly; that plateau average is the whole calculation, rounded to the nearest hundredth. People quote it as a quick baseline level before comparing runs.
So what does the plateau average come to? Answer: 1.12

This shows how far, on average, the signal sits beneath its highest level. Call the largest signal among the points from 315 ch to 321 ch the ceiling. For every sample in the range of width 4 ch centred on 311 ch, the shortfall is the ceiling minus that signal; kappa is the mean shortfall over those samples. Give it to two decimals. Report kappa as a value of -0.15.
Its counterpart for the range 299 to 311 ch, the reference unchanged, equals -0.34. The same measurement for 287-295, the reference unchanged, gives 0.22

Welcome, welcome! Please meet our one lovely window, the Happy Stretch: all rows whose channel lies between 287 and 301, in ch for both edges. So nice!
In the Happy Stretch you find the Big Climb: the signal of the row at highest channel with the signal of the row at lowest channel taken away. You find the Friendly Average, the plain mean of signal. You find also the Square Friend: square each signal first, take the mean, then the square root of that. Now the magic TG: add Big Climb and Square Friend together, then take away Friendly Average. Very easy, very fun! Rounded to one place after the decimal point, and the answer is 0.5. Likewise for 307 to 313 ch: -0.3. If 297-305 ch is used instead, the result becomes 0.3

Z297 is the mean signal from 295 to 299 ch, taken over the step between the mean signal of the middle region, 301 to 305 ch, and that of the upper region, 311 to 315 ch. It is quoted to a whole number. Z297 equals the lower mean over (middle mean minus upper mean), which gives 3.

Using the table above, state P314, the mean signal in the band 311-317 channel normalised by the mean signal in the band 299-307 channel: 0.74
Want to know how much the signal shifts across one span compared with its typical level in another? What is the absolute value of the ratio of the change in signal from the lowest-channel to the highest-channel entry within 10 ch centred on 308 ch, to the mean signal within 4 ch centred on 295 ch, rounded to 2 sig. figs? 0.45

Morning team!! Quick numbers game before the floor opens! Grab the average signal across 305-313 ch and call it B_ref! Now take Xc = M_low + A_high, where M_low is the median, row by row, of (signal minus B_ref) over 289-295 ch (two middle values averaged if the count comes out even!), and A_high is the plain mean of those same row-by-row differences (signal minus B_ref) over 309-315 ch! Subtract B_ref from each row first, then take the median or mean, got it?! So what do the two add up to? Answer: -0.65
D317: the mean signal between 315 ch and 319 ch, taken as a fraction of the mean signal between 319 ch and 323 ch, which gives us 1.14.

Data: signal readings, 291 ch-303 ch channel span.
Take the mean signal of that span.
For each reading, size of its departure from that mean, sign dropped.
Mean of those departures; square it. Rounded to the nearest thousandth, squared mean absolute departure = 0.023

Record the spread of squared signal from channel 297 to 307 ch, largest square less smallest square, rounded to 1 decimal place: 0.9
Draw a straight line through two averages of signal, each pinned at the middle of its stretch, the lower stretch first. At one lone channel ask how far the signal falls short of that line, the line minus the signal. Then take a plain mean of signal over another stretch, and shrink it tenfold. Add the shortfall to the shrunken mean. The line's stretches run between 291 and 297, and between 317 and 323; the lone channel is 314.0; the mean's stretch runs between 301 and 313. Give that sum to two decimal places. 0.00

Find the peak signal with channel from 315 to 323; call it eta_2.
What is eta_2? 0.9018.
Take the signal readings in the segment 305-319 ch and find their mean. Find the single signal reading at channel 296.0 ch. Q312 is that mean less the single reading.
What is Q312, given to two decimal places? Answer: 0.14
